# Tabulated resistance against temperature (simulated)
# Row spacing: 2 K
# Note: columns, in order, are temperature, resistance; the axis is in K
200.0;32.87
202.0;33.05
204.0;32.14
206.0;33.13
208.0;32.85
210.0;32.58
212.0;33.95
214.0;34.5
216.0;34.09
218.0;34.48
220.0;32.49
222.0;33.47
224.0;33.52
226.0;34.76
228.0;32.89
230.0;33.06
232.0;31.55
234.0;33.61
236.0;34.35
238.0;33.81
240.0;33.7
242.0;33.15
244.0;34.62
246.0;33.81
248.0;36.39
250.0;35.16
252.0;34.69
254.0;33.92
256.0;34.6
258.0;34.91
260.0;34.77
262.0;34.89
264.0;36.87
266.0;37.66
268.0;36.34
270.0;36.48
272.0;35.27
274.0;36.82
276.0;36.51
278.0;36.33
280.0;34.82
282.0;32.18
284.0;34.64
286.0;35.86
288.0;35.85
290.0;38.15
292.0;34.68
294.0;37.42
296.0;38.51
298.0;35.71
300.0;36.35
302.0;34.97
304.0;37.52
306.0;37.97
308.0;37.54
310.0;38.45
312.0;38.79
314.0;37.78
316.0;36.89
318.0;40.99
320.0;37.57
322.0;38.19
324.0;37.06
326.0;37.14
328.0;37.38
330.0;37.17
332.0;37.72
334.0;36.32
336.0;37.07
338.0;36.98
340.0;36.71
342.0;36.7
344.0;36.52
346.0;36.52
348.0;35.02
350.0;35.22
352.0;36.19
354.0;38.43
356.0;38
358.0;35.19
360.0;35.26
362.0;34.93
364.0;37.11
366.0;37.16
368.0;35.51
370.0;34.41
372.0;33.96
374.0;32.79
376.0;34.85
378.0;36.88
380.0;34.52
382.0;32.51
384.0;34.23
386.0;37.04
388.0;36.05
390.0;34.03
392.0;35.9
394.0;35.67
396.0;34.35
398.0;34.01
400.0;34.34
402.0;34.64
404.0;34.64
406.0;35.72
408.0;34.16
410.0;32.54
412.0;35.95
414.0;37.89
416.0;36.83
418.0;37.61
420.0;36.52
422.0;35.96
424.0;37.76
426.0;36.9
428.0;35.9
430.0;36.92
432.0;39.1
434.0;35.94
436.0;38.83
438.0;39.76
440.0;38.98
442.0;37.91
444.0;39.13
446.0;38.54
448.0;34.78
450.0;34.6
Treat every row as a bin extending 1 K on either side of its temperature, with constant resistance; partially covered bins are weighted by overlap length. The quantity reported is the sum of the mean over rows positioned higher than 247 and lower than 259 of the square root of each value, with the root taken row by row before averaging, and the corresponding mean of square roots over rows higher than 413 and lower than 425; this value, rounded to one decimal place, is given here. 12.0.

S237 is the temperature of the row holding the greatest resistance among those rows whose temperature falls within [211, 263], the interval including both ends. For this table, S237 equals 248.0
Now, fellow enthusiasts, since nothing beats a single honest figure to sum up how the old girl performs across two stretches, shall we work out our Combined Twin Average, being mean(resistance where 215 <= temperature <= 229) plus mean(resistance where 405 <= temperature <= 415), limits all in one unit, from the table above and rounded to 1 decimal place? 68.9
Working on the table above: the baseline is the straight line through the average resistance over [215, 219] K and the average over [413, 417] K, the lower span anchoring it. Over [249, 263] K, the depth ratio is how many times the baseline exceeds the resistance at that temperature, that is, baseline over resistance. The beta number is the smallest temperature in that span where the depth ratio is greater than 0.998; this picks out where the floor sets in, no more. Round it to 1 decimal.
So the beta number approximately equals 252.0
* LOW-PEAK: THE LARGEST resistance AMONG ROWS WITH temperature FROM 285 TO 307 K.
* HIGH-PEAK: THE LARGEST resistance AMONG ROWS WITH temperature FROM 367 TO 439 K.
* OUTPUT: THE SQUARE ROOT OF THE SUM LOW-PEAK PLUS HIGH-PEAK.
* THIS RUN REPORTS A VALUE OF 8.85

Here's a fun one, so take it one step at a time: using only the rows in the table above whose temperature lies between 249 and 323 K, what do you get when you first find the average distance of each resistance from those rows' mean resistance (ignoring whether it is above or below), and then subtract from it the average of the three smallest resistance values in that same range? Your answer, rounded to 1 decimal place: -32.2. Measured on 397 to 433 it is -32.3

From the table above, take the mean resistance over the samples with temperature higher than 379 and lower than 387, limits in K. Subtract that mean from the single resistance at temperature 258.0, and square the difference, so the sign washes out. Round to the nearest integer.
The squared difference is 0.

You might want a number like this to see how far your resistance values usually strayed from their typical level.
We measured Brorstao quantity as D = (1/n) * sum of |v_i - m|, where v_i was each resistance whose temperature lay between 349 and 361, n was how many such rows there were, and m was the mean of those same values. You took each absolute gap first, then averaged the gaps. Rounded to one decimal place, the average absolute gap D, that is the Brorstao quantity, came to 1.2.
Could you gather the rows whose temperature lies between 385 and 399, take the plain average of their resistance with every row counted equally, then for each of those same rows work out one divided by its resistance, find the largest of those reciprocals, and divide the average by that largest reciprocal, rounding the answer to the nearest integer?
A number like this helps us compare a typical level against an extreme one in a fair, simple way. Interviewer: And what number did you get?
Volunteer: 1200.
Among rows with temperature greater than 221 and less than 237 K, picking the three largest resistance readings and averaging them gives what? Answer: 34.2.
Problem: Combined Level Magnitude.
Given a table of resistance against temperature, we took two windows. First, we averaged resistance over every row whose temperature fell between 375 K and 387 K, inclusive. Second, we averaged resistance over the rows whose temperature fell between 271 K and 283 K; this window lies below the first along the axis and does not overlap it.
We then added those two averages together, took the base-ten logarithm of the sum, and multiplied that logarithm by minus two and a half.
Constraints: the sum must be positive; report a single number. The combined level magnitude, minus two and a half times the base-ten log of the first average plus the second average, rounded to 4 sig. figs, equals -4.618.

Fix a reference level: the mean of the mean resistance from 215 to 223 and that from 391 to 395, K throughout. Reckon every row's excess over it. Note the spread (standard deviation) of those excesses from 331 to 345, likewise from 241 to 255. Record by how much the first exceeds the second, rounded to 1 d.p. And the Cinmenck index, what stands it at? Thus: -0.6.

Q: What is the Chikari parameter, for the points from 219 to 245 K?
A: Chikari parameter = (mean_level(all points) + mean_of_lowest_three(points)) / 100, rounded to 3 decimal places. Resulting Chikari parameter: 0.658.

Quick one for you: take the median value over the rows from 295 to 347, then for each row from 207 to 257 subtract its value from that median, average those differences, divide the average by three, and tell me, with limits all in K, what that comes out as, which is 1.1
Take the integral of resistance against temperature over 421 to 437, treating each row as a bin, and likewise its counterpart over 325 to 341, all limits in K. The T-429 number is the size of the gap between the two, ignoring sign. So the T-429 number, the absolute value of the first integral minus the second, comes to 2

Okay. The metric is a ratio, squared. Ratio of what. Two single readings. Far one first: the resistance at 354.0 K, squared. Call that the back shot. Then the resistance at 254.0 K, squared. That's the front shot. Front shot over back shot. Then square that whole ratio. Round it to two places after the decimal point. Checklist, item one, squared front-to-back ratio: 0.61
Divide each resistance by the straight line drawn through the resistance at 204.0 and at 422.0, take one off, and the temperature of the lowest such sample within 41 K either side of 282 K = 282.0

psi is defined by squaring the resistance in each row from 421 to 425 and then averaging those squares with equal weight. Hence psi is 1359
